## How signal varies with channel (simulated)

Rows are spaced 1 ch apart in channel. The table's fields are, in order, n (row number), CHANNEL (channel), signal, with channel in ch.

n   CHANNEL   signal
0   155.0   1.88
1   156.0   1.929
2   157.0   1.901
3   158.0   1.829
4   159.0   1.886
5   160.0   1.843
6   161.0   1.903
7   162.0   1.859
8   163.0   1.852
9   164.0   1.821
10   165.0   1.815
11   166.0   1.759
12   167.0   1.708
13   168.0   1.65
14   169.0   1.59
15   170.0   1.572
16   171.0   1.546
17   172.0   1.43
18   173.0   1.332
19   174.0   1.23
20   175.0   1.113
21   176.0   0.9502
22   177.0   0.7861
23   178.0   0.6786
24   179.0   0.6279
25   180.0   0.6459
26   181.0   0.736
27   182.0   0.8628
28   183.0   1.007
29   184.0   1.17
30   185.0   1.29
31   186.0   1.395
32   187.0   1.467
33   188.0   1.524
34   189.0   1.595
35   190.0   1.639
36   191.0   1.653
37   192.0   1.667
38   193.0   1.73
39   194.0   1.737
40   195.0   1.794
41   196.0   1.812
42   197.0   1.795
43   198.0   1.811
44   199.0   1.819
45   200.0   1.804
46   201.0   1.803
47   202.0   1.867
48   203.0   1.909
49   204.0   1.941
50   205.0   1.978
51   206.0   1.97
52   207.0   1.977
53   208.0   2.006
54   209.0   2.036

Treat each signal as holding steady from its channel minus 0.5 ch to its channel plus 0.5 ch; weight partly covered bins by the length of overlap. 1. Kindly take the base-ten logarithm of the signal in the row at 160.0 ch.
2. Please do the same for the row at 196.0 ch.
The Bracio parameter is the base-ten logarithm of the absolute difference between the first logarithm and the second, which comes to -2.1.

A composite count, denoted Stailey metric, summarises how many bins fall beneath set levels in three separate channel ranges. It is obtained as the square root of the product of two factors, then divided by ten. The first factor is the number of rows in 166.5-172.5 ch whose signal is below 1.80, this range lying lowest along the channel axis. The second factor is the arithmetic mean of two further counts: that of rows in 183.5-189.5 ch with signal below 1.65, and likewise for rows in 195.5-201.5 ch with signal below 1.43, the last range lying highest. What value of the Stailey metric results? 0.42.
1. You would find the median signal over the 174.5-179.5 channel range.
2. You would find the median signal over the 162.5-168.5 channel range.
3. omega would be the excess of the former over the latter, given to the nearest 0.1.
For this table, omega -1.0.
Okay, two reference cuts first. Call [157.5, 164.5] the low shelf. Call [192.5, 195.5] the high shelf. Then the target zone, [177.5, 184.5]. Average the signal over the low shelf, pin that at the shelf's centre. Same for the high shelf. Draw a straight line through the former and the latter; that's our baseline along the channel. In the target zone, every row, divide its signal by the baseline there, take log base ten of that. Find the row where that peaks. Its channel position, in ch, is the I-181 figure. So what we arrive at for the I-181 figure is 184.0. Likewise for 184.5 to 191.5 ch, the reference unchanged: 191.0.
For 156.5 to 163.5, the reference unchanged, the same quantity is 161.0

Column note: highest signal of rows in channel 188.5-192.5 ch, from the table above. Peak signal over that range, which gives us 1.667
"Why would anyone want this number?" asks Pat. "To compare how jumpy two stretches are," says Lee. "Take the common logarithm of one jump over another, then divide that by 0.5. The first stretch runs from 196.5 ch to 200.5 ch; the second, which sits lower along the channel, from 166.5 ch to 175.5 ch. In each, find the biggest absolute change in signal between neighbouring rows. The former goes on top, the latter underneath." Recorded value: -1.7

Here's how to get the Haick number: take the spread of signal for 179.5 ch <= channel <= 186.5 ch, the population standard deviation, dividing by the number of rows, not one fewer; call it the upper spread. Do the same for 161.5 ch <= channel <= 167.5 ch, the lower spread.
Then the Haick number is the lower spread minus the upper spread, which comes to -0.21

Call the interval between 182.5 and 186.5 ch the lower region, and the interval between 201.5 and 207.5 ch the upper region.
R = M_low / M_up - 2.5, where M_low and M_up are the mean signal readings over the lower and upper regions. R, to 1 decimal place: -1.9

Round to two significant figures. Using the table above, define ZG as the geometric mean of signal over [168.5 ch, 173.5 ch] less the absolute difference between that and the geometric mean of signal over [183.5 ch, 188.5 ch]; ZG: 1.4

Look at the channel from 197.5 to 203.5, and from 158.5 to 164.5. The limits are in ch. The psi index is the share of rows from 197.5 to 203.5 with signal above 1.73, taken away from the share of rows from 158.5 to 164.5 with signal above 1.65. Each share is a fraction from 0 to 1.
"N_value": 0.0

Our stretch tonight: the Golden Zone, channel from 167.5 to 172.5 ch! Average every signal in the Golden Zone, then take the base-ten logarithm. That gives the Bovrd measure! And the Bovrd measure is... 0.19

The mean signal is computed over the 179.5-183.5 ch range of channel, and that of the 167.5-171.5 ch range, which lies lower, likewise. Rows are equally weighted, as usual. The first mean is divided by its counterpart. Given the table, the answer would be 0.51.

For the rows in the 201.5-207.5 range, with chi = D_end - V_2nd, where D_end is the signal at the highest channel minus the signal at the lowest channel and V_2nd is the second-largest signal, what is -1.87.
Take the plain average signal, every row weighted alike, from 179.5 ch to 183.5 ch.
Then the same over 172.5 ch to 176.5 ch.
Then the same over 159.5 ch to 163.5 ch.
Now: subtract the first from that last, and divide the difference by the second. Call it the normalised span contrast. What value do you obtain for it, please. 0.91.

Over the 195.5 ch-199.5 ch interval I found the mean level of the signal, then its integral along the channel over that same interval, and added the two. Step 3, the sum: 9.0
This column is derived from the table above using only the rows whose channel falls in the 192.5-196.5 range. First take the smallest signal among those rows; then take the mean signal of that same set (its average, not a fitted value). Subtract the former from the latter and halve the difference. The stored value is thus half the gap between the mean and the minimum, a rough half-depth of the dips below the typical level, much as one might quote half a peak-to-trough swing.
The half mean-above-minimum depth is 0.019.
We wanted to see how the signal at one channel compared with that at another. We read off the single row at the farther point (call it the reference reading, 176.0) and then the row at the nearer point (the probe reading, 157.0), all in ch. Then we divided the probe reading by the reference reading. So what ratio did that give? 2.0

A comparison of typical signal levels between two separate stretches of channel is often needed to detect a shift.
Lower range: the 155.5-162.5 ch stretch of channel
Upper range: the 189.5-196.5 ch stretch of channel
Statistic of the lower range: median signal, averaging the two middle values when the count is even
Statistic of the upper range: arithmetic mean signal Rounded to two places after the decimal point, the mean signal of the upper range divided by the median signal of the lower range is 0.91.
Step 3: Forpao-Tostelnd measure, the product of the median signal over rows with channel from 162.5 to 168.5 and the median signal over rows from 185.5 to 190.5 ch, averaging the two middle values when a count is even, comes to 2.7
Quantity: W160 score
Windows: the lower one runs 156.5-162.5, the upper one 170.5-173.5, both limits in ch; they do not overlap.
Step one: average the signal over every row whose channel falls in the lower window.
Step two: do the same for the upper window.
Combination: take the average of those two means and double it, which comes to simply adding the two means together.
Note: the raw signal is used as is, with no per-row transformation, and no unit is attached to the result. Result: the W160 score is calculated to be 3.3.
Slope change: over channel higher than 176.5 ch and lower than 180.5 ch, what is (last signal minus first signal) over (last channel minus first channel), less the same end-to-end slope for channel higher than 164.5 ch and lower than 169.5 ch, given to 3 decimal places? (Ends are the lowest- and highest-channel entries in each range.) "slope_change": 0.010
